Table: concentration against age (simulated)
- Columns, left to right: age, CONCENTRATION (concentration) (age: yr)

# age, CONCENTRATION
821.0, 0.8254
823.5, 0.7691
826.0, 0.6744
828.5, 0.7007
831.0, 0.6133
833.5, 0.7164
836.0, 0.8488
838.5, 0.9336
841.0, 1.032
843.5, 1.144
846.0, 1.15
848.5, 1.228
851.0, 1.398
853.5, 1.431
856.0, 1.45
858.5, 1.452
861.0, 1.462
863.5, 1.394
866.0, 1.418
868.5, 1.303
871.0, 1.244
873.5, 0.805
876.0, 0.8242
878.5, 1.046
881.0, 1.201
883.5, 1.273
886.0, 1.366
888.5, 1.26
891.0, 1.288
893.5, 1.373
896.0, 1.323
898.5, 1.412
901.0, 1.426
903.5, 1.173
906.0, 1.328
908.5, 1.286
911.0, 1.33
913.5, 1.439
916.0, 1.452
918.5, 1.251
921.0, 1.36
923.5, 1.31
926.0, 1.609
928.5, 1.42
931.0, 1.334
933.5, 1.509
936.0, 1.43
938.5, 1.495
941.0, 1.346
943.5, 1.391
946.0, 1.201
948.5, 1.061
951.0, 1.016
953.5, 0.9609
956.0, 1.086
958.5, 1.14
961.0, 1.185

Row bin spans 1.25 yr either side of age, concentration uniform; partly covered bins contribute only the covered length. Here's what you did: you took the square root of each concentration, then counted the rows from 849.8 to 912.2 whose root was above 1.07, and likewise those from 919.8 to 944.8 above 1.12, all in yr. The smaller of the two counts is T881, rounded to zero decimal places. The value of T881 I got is 10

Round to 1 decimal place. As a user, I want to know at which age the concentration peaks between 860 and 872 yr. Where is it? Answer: 861.0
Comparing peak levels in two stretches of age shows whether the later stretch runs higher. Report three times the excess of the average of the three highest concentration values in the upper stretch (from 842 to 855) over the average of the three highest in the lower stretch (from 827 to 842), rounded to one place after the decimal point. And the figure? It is 1.2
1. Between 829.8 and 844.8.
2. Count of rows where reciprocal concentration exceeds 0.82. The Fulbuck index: 6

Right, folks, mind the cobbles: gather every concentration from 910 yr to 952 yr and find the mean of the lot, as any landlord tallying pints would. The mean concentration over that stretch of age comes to 1.35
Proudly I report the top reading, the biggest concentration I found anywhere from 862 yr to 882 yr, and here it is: 1.418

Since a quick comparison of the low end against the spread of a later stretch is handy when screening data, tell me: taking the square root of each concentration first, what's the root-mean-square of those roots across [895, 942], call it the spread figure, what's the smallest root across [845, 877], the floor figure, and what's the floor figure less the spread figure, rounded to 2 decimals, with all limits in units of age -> -0.28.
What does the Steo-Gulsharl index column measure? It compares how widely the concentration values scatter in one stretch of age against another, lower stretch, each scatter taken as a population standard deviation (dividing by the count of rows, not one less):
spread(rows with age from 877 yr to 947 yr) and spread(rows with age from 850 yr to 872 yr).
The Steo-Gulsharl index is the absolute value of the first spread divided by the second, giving 1.62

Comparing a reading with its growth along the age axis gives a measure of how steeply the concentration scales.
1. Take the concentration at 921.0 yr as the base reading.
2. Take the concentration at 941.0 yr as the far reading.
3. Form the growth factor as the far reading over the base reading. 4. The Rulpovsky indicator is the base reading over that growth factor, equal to 1.4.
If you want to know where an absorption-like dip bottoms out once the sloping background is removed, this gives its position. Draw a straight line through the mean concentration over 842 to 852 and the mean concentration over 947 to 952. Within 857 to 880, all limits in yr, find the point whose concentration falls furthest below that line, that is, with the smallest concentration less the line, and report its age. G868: 873.5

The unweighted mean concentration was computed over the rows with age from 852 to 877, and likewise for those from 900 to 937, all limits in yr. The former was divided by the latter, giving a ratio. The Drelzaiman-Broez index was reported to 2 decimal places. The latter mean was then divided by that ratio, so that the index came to 1.48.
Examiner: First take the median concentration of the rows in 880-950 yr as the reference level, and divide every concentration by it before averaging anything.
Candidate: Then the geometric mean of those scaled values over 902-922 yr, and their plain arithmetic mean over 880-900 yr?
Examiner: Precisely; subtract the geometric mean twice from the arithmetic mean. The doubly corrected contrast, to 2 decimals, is -1.00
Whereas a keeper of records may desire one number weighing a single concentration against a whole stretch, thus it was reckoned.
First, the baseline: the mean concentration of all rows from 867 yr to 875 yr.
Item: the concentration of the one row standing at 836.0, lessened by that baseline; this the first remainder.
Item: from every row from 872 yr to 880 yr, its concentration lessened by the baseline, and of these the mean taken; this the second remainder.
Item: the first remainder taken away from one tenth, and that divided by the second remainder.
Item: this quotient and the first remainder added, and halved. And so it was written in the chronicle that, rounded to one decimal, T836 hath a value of -1.0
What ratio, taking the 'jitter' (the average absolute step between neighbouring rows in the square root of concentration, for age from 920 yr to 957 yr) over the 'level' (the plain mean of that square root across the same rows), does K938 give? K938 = 0.0461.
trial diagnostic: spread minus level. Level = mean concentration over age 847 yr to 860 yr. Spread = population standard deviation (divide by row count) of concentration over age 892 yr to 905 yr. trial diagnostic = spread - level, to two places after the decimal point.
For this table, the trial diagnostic -1.30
